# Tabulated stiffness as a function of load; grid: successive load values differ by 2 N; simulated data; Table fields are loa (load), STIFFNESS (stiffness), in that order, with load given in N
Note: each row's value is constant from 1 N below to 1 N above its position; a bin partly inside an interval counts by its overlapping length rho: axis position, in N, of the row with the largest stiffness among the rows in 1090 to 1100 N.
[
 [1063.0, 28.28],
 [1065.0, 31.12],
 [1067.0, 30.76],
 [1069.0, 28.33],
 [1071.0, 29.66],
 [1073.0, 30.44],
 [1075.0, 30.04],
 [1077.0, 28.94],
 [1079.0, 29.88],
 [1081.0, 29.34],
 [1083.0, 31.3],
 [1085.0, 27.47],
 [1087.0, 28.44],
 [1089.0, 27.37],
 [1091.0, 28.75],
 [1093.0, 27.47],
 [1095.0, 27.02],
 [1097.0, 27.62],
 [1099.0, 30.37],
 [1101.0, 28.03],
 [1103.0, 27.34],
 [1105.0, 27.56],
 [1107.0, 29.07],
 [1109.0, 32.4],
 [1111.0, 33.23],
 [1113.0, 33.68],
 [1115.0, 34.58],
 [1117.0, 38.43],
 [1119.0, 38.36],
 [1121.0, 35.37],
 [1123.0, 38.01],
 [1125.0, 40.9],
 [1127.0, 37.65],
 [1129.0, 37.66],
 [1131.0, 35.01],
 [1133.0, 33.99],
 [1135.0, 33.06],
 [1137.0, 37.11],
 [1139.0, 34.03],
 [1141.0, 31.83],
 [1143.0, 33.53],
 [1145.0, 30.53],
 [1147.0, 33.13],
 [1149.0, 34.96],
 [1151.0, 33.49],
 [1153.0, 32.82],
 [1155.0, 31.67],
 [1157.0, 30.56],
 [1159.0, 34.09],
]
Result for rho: 1099.0 N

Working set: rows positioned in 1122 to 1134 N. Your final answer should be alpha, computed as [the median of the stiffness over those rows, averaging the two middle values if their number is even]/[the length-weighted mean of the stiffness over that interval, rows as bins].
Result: 1.01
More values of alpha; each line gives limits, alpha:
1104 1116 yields 1.03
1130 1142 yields 1.00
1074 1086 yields 1.00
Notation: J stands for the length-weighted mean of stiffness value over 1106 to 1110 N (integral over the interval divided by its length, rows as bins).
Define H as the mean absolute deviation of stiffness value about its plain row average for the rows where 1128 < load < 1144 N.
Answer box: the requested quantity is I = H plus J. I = 32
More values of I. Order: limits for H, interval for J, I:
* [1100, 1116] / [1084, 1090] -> 30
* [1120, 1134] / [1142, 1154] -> 35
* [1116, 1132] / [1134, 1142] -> 35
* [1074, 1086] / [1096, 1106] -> 29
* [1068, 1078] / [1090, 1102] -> 29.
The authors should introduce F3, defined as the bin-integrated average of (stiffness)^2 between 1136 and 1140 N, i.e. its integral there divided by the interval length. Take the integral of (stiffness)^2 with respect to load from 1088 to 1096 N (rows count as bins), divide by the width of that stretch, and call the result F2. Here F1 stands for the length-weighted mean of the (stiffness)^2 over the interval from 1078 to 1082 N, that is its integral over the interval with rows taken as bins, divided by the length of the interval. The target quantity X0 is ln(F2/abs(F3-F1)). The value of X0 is 0.7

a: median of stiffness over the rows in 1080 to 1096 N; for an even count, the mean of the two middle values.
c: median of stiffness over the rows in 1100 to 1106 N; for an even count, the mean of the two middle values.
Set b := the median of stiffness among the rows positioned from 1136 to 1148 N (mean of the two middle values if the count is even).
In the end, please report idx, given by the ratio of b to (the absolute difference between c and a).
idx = 84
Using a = 28.0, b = 33.3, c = 28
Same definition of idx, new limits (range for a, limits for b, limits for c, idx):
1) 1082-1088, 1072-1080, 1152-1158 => 9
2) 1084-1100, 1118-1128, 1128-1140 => 5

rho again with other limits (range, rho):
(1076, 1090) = 1083.0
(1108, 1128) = 1125.0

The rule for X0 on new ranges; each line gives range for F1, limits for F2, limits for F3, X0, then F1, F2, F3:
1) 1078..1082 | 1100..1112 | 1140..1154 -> 1.4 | 877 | 882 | 1084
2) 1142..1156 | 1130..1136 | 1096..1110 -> 1.6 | 1083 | 1158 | 839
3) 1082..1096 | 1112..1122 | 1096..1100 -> 3.4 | 800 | 1306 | 843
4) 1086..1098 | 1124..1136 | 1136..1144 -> 1.2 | 772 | 1330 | 1168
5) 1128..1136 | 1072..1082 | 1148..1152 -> 2.8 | 1223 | 884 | 1172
